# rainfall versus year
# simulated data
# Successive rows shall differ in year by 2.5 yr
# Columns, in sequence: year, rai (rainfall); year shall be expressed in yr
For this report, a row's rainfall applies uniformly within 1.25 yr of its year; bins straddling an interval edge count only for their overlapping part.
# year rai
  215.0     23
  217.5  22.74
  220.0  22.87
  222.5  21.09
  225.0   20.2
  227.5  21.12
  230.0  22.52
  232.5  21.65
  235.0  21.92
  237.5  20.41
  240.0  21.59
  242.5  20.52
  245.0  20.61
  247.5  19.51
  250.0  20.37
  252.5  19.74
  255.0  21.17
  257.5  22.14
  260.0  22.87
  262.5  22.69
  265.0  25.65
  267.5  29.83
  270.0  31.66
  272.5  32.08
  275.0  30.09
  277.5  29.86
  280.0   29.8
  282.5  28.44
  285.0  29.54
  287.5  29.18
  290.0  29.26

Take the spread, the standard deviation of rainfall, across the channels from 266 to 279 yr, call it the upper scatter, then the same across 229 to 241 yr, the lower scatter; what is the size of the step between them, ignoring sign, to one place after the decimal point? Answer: 0.3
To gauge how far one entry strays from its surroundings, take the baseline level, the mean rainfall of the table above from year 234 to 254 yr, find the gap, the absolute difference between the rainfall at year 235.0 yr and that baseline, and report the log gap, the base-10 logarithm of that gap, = 0.1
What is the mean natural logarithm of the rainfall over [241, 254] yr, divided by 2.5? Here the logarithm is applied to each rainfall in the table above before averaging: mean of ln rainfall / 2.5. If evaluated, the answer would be 1.20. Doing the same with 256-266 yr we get 1.26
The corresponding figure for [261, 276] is 1.34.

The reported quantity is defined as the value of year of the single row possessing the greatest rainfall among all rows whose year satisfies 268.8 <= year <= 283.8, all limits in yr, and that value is 272.5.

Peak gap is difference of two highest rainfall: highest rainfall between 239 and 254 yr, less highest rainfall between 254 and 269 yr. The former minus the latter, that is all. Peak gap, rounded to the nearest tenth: -8.2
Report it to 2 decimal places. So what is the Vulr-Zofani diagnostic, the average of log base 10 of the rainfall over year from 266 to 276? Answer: 1.49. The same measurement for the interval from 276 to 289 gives 1.47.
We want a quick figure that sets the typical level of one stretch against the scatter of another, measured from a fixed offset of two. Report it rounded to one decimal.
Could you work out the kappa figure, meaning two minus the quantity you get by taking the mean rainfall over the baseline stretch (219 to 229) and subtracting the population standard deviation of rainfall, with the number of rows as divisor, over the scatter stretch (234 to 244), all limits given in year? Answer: -18.7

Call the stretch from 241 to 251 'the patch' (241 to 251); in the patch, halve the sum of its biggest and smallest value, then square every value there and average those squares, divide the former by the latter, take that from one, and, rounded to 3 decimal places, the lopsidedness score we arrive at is 0.951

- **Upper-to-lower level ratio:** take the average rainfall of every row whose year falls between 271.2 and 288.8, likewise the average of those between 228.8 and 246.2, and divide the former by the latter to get 1.40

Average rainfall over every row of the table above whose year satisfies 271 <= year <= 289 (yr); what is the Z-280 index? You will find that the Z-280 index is 29.9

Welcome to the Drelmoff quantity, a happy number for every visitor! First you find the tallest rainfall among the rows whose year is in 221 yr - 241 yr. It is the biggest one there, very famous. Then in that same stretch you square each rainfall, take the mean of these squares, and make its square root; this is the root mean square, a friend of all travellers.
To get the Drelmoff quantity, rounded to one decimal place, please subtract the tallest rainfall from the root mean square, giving -1.2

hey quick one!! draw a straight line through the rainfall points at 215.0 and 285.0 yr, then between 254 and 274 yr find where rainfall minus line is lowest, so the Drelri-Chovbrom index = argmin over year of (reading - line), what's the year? 255.0 yr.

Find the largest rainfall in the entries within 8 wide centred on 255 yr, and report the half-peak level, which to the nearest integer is 11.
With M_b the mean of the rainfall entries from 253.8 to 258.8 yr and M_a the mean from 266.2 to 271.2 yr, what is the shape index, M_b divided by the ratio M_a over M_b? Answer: 15.3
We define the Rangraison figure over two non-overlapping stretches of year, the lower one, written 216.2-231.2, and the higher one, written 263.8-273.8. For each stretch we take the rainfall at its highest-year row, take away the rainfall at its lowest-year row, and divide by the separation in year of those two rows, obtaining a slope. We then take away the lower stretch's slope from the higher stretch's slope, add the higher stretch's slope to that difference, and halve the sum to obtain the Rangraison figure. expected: 0.87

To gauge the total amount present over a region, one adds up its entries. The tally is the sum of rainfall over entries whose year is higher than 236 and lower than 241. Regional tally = 42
